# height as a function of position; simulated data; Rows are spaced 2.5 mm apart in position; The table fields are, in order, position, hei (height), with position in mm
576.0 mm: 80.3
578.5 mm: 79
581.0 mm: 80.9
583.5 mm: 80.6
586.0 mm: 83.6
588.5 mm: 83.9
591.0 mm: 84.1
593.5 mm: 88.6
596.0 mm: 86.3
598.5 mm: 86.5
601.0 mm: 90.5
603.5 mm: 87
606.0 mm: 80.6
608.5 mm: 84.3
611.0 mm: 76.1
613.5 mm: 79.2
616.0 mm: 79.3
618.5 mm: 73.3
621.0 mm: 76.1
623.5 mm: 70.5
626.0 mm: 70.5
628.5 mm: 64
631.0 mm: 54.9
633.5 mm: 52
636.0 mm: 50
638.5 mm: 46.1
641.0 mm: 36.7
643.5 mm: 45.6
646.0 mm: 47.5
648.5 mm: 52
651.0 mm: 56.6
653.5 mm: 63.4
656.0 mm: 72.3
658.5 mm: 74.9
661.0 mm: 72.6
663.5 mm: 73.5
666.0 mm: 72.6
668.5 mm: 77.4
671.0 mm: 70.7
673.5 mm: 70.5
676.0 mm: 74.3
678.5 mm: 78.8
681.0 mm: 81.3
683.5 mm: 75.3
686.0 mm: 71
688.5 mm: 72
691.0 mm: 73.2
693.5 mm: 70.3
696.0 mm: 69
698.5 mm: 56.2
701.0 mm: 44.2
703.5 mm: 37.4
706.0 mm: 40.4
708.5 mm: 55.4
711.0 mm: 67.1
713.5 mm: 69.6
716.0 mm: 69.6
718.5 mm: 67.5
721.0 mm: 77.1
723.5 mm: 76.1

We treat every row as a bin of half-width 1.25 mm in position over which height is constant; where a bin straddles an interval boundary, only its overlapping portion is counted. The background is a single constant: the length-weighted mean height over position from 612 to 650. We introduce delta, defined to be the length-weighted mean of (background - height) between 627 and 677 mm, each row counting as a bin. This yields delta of -1.4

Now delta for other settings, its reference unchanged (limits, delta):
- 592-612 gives -25.2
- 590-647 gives -10.1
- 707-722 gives -7.2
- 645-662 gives -2.9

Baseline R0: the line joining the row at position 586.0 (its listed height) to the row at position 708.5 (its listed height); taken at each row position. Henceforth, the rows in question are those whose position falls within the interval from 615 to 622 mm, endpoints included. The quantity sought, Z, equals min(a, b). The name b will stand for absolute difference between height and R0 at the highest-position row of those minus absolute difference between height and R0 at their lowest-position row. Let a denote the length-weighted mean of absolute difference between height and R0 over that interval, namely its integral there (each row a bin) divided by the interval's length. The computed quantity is -2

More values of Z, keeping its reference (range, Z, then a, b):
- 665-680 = 9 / 11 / 9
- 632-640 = 5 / 23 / 5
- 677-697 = -6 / 14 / -6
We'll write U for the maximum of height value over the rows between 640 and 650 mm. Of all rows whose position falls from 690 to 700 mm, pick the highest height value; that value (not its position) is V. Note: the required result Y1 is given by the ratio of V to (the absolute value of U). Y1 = 1.41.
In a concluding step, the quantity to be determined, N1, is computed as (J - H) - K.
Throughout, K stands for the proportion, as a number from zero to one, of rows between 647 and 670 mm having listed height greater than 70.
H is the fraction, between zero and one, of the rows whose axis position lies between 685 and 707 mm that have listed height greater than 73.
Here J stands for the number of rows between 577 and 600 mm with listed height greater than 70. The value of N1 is 8.2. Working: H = 0.11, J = 9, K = 0.67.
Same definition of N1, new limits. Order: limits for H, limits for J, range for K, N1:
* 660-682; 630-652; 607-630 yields -1.4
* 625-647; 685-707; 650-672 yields 3.2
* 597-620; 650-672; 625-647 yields 5.9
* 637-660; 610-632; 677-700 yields 6.1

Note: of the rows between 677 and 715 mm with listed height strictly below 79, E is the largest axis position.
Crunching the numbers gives 713.5 mm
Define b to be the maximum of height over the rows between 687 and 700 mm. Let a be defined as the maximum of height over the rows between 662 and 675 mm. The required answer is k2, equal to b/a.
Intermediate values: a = 77.4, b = 73.2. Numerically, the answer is 0.9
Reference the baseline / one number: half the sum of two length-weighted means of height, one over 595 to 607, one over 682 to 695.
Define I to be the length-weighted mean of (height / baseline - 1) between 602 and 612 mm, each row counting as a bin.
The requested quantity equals 0.04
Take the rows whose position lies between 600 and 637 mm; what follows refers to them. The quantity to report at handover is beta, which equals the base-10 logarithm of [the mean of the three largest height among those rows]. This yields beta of 1.94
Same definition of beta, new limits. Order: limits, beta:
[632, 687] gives 1.90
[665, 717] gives 1.90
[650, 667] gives 1.87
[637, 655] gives 1.76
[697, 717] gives 1.84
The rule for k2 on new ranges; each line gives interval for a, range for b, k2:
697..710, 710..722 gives 1.4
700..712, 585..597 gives 1.3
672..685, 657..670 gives 1.0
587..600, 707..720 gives 0.8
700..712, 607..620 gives 1.3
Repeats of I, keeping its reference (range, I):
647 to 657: -0.24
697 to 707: -0.43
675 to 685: -0.03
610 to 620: -0.03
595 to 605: 0.10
